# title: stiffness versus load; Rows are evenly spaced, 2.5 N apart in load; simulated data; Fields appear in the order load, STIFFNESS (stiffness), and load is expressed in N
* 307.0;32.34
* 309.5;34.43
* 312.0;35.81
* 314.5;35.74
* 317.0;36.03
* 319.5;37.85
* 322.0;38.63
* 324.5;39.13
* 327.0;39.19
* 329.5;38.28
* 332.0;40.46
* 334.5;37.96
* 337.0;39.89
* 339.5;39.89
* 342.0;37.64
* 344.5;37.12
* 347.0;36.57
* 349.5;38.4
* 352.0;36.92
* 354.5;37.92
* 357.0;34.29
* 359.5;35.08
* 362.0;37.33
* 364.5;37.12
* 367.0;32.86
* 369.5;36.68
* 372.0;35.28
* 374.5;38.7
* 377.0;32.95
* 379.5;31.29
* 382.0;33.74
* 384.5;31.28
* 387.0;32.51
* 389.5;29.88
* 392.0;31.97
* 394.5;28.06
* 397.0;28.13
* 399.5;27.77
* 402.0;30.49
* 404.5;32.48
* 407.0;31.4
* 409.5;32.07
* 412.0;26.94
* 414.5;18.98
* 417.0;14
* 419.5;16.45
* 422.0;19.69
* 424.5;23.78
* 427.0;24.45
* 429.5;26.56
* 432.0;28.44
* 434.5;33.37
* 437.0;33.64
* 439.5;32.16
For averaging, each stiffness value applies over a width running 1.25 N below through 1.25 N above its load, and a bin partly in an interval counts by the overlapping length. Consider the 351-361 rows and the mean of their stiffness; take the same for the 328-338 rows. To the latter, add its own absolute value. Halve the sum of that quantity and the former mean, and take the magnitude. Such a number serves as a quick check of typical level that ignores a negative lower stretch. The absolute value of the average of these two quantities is 57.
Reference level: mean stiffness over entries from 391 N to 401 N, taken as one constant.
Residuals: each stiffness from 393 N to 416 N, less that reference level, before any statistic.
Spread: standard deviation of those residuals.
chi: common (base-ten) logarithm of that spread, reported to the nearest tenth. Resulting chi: 0.6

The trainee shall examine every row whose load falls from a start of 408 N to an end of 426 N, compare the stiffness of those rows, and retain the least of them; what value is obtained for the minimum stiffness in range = 14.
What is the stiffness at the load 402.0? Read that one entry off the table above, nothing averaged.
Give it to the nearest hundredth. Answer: 30.49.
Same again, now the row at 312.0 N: 35.81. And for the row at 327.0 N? 39.19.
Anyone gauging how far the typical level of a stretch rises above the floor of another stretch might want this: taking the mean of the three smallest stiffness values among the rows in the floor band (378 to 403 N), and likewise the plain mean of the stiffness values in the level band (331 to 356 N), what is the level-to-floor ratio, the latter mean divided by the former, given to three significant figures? 1.37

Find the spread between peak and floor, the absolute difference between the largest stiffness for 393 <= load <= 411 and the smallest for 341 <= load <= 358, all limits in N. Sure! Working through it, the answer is 1.8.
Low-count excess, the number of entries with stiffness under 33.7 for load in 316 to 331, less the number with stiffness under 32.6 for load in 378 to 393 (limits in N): -5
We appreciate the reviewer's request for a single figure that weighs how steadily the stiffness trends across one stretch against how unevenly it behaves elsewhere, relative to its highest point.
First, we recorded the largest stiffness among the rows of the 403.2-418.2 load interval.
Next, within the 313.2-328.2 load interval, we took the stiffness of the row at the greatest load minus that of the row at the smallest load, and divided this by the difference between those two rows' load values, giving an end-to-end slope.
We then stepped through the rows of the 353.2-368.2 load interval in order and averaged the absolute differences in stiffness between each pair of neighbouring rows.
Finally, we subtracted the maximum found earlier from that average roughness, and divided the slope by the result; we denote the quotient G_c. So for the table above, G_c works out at -0.0091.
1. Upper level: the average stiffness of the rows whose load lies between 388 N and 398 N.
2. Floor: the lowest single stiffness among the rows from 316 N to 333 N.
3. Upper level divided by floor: 0.82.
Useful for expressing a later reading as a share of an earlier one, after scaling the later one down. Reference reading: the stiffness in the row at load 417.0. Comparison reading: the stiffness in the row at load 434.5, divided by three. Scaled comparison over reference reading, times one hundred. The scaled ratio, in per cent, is 79.5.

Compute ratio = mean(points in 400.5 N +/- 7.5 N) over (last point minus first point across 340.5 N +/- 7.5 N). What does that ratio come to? -21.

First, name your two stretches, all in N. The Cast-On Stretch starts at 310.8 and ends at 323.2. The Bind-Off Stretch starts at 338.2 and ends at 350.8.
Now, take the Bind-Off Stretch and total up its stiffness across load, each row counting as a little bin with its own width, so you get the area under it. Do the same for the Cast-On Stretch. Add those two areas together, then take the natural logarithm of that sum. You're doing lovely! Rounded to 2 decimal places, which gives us 6.84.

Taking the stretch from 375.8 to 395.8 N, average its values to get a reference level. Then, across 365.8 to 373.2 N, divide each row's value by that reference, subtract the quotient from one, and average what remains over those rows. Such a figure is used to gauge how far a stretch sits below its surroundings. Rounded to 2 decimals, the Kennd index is -0.11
